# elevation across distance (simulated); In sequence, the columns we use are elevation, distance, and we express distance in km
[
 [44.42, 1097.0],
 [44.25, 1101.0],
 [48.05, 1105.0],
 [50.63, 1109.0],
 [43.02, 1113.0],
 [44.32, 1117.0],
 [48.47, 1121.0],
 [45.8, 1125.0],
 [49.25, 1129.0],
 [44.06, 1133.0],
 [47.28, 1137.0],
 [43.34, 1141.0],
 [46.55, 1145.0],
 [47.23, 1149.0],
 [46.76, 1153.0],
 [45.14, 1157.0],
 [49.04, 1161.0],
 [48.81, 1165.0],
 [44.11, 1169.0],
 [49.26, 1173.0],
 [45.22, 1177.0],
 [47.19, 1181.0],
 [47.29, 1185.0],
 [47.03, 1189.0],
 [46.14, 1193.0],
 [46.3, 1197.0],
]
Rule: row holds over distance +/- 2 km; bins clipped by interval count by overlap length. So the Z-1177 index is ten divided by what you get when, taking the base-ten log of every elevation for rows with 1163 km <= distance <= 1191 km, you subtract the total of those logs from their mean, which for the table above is -1.0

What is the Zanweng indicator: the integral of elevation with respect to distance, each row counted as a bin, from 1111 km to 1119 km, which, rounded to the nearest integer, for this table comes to 349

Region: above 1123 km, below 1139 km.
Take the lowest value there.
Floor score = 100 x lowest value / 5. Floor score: 881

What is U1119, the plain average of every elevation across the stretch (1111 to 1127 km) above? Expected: 45.4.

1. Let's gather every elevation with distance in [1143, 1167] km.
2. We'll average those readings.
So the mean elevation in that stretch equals 47.3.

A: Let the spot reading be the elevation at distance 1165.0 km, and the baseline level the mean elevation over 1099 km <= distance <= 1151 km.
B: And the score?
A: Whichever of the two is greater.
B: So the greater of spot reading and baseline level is 48.8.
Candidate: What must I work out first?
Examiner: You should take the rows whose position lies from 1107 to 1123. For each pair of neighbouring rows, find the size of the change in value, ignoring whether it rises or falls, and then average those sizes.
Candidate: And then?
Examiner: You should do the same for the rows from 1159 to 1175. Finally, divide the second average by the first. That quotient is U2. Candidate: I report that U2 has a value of 0.77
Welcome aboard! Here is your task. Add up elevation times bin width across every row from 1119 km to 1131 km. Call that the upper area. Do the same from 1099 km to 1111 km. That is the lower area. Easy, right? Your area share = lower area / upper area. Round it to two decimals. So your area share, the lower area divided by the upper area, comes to 1.00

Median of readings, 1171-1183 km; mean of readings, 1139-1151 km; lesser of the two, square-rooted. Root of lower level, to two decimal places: 6.76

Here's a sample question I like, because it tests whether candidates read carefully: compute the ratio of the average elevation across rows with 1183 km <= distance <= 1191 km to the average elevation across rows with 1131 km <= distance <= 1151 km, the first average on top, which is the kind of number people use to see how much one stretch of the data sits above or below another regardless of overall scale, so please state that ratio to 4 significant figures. 1.032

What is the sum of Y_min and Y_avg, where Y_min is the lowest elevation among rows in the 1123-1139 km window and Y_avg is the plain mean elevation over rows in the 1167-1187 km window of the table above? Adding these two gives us 90.7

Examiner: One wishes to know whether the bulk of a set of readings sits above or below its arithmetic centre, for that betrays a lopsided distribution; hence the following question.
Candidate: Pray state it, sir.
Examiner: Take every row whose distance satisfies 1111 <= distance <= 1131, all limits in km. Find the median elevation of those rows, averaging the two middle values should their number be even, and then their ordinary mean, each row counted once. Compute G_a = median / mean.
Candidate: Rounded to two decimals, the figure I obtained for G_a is 0.99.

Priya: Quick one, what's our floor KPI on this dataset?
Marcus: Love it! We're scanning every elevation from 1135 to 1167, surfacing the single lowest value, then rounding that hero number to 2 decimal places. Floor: 43.34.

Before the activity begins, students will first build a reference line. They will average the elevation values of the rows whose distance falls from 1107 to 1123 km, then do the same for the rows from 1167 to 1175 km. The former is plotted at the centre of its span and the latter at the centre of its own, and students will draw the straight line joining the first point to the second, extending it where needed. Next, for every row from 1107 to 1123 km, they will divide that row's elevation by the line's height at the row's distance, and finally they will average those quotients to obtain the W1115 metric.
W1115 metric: 1.00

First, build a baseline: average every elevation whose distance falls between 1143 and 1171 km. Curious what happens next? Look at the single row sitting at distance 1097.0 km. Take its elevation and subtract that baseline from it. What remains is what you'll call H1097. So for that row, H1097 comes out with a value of -2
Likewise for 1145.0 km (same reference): 0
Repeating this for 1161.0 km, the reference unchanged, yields 2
